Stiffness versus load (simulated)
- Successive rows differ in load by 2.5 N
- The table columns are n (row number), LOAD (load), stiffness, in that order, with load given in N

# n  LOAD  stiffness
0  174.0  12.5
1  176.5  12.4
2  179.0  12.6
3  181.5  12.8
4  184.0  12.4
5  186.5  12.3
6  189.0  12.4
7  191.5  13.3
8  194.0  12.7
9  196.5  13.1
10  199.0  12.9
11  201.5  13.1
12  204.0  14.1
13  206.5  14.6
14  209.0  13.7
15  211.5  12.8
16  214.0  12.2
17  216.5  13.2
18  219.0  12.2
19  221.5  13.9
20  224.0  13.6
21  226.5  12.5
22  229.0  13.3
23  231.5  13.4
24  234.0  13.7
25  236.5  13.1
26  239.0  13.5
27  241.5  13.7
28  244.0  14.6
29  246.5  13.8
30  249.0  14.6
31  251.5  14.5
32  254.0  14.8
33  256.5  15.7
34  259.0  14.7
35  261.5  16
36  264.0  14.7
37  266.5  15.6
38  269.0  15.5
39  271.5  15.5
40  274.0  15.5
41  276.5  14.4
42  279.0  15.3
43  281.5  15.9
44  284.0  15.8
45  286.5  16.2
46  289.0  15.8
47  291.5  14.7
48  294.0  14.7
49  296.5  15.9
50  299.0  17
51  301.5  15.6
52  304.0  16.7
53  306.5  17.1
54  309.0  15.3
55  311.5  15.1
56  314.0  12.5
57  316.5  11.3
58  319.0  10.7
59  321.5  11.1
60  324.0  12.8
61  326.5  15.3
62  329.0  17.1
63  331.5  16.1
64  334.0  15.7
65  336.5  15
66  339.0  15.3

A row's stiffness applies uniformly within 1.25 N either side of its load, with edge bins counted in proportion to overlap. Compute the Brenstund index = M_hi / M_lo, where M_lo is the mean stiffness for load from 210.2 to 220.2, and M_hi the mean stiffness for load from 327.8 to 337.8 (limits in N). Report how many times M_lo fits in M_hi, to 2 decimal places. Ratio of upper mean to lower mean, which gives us 1.27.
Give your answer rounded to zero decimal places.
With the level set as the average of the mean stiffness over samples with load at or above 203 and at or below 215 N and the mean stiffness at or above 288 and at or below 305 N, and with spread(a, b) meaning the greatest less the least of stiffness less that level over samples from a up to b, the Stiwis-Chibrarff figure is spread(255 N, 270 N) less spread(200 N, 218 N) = -1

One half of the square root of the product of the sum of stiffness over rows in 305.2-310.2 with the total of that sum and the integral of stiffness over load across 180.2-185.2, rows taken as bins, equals 27.8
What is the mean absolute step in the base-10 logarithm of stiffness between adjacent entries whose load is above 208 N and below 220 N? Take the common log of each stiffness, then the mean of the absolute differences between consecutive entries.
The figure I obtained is 0.0297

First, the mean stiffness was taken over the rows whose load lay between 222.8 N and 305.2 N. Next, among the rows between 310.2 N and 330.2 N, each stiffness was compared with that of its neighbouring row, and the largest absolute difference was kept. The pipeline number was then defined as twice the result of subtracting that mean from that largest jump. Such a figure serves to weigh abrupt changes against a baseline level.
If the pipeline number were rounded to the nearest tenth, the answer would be -24.5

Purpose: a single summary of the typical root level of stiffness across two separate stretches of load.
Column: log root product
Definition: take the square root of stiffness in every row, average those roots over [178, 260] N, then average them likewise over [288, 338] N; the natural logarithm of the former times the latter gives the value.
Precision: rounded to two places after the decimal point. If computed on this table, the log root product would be 2.64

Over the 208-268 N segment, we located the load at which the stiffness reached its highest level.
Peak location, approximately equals 261.5 N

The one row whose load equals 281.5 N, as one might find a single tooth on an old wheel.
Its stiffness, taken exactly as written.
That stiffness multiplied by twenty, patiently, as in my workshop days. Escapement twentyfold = 318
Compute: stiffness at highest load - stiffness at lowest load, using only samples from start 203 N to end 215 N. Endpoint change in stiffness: -1.9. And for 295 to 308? 1.2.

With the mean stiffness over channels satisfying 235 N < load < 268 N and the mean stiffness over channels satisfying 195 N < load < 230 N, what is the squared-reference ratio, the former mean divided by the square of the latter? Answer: 0.083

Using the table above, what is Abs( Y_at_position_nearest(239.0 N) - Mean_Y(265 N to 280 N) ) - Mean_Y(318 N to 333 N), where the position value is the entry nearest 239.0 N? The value -12.1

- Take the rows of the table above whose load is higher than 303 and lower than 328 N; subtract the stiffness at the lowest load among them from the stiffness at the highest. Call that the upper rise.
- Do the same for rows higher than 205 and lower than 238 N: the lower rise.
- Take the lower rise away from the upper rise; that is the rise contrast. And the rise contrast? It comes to 0.1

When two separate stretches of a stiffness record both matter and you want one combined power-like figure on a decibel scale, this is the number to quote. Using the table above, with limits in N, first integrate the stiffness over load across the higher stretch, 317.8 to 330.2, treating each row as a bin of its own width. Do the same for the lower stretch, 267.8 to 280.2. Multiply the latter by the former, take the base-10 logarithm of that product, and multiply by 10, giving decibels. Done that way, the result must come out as 45.0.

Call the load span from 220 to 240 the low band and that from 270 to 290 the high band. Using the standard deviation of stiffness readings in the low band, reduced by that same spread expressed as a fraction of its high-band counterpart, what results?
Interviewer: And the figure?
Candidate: -0.4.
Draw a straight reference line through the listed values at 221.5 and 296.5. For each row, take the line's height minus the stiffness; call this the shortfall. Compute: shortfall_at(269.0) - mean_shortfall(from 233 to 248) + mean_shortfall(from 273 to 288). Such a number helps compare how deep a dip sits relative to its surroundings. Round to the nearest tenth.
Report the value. -1.0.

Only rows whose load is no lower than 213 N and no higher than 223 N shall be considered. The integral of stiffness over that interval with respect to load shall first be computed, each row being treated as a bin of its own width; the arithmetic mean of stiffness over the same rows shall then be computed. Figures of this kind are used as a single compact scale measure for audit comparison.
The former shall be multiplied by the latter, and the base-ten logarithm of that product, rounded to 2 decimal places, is 3.22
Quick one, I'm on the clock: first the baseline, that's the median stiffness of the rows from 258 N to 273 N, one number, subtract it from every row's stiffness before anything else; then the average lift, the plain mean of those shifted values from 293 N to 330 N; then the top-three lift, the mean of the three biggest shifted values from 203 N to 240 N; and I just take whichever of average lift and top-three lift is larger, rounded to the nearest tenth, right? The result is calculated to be -1.0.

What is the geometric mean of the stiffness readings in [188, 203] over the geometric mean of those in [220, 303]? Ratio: 0.88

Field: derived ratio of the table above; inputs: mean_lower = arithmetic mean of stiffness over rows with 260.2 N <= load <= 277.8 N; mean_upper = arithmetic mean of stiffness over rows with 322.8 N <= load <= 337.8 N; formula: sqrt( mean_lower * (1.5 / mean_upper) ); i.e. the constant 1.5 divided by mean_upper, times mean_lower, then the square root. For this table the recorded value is 1.22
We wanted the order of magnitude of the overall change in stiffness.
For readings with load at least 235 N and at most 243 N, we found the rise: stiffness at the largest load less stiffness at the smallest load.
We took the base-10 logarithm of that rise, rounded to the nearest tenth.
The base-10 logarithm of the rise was -0.2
